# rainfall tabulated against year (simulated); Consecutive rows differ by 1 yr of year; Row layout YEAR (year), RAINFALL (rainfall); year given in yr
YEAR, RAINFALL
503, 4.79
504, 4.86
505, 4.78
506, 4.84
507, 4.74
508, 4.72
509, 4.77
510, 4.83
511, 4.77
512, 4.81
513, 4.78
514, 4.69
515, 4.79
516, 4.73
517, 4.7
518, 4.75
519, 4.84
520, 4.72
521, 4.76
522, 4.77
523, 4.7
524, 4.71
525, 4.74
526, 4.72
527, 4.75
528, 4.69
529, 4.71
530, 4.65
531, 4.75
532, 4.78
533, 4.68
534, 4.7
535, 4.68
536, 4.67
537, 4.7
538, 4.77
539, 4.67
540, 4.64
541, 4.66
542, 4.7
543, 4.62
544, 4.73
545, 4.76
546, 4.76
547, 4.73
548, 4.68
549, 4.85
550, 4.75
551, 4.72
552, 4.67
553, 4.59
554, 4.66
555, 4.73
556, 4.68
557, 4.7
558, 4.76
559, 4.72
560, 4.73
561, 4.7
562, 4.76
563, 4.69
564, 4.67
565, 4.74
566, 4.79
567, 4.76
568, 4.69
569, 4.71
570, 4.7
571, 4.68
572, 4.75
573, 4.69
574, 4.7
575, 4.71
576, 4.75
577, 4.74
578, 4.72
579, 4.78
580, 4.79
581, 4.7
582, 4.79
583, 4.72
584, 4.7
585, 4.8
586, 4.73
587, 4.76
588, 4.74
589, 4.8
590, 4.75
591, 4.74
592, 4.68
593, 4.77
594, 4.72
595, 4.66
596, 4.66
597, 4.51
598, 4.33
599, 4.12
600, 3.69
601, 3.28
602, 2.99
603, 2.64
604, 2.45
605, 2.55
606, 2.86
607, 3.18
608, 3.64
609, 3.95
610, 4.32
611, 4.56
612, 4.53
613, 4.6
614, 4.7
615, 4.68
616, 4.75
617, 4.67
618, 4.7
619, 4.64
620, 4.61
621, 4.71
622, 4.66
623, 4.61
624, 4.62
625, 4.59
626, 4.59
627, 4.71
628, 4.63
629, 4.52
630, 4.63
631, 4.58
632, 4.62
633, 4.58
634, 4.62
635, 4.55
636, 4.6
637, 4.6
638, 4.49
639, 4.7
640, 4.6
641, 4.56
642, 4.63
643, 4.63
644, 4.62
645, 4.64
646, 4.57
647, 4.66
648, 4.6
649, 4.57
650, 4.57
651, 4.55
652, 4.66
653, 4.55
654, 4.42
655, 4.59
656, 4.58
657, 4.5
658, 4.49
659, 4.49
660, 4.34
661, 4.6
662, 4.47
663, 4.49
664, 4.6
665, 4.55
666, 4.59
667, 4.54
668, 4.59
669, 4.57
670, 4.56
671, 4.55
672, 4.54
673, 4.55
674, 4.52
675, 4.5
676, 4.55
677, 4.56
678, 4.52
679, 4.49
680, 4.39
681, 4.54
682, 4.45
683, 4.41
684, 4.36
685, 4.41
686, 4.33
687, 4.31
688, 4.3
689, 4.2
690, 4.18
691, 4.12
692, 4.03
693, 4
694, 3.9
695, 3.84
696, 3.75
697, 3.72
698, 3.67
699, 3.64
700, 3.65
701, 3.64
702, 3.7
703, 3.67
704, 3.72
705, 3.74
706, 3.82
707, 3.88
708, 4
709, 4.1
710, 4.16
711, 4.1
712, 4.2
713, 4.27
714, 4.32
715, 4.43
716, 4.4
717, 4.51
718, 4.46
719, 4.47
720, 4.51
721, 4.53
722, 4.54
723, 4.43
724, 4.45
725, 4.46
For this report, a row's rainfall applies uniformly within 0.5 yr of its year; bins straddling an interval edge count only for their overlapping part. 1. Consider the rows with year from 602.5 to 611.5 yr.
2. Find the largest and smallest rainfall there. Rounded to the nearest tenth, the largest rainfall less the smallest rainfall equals 2.1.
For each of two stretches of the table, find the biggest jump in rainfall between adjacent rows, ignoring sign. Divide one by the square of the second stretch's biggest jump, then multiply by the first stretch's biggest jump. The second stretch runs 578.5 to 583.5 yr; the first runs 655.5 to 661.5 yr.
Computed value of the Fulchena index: 32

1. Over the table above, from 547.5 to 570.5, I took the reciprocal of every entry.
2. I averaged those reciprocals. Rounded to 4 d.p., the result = 0.2121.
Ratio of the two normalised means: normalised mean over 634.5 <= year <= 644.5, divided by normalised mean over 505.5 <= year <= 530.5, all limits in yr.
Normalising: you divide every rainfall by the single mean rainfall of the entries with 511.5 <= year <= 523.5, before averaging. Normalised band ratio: 0.97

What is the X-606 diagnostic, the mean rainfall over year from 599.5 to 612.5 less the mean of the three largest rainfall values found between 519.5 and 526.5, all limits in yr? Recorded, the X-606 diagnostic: -1.3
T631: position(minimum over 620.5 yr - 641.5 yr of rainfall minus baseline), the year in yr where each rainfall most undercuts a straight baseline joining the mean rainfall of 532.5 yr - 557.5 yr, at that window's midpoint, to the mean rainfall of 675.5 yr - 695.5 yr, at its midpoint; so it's 638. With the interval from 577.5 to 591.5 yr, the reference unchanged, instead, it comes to 581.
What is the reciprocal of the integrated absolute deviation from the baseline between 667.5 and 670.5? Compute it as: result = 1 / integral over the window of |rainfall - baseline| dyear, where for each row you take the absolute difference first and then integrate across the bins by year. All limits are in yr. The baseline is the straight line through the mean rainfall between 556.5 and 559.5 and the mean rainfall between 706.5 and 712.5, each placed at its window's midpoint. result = 1.02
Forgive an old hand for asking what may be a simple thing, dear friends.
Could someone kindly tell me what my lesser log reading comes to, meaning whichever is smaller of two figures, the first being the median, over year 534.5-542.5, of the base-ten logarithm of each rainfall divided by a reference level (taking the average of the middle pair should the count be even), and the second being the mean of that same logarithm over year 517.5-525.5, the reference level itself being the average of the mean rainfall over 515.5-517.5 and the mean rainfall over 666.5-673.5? 0.004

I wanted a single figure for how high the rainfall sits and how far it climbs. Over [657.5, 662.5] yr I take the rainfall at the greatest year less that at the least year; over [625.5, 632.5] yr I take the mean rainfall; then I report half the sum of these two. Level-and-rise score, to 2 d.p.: 2.30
